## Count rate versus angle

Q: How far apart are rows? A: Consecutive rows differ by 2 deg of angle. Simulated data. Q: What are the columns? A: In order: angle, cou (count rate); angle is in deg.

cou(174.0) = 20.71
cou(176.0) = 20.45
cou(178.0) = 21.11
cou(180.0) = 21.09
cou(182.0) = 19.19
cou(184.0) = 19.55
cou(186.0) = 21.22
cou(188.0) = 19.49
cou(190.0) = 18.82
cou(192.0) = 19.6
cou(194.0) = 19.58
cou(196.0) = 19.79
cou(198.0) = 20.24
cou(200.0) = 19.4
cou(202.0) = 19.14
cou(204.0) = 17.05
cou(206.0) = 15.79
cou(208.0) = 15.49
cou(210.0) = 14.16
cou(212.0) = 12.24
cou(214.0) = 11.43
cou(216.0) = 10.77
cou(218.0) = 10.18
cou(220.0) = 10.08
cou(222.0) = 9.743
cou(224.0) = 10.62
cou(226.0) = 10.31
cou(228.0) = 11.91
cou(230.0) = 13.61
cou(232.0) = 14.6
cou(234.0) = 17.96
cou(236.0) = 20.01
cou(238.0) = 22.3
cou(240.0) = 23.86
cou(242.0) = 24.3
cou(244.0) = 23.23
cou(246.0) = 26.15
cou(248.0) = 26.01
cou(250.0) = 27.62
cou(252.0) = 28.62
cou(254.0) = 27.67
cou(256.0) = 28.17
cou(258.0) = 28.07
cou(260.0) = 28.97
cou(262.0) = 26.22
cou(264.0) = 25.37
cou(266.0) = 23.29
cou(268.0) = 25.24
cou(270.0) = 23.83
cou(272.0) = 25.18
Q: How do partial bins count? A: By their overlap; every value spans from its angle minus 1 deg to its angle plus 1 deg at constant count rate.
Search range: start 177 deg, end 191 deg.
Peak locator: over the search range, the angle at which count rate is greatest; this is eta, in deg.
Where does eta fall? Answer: 186.0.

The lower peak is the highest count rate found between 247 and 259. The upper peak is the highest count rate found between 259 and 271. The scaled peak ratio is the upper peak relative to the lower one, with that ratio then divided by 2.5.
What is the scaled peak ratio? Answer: 0.40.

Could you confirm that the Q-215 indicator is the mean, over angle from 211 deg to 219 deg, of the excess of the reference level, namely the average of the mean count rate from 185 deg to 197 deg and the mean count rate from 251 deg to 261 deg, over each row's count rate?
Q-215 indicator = 13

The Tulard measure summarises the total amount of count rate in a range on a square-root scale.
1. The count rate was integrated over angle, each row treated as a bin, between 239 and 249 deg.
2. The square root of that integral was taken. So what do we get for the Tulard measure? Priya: 15.7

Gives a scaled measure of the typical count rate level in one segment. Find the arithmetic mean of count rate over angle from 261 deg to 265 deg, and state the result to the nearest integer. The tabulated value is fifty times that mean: 1290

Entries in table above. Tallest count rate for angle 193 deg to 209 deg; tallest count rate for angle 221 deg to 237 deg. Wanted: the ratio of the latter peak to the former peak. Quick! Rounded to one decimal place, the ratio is 1.0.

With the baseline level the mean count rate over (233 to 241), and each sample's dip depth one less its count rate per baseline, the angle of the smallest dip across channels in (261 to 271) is 262.0 deg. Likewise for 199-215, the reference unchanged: 200.0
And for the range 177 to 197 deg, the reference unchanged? 186.0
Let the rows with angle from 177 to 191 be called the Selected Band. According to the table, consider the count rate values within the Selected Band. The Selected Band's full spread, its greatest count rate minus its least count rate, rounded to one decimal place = 2.4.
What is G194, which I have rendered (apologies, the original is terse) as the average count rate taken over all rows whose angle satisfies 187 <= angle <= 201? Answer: 20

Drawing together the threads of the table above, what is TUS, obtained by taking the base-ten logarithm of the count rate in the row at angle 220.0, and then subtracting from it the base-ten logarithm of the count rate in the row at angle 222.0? 0.015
